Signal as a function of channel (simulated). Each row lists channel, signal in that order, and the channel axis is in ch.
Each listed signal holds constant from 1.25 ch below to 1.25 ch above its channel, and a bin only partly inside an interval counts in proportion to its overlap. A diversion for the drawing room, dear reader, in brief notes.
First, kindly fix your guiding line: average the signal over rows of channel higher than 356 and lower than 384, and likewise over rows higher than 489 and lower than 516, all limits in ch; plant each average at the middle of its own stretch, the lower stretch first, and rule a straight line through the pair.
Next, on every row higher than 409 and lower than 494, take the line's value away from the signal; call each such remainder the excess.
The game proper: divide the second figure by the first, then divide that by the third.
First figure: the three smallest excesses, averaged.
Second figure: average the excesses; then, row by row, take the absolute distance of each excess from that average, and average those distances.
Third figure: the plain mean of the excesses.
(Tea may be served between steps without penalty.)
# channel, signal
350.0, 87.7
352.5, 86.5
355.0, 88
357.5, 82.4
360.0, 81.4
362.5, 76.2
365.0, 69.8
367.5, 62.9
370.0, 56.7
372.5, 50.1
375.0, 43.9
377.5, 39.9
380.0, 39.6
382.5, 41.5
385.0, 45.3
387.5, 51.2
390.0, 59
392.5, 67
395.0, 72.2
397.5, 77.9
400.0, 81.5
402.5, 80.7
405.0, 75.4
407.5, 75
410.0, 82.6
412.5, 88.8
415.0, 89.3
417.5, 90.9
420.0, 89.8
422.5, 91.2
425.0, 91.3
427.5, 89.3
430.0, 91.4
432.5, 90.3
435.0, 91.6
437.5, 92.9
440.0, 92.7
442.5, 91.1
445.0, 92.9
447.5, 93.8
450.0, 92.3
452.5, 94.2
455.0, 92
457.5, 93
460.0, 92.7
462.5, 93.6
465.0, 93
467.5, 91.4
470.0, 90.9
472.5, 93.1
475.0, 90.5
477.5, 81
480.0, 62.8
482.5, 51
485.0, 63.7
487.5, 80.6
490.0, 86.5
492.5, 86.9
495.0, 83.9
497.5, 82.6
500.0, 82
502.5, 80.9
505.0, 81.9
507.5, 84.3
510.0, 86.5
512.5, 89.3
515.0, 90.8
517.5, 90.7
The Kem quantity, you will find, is -0.03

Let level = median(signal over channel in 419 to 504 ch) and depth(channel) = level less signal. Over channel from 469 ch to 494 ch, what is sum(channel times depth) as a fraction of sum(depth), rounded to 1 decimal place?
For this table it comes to 483.2 ch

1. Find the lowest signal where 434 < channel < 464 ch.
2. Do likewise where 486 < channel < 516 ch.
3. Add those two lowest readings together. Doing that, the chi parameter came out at 172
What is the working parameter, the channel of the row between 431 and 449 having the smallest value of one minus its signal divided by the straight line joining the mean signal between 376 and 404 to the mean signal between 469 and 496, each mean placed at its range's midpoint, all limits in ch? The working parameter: 437.5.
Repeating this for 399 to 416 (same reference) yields 412.5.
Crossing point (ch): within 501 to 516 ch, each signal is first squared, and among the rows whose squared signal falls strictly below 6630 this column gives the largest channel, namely 502.5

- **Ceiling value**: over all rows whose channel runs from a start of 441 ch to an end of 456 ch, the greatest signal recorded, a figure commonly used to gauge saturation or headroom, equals 94.2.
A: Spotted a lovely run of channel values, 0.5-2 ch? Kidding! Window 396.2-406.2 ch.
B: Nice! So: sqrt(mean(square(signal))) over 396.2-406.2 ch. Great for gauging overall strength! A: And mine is 79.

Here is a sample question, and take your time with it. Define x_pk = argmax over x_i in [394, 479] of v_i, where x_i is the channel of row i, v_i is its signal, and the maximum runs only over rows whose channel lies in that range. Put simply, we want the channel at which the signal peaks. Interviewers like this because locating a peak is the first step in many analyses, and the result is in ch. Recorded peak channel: 452.5 ch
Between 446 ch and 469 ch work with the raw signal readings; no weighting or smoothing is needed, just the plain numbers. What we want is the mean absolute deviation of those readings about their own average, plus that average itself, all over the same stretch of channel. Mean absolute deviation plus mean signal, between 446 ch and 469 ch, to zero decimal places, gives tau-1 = 94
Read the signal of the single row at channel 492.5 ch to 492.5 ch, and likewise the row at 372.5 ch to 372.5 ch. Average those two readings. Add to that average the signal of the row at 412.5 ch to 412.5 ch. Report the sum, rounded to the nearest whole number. 157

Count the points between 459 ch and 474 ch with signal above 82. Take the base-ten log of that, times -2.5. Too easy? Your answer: -1.9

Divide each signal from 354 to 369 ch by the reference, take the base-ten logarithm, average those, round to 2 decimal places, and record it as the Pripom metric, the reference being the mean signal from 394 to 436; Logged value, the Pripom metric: -0.05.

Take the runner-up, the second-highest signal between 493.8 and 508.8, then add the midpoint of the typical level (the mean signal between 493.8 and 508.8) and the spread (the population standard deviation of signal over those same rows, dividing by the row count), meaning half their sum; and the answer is 126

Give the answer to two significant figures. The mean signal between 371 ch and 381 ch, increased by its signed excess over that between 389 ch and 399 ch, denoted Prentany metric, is 18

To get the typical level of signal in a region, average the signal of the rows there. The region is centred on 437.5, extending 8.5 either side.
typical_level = 91.8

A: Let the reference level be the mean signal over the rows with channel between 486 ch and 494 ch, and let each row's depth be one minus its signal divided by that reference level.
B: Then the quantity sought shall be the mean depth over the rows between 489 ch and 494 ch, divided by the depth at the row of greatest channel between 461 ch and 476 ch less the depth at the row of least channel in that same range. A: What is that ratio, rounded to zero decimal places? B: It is -1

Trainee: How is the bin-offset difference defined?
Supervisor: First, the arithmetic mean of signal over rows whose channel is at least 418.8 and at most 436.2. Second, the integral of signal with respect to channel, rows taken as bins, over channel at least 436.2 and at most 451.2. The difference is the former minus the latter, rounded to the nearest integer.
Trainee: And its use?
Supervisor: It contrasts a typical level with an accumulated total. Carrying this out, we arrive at -1299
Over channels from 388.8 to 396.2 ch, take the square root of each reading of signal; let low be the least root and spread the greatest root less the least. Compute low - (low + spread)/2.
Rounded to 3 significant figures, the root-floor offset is 3.43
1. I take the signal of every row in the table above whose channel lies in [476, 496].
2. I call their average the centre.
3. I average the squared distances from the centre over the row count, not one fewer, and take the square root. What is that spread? 13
